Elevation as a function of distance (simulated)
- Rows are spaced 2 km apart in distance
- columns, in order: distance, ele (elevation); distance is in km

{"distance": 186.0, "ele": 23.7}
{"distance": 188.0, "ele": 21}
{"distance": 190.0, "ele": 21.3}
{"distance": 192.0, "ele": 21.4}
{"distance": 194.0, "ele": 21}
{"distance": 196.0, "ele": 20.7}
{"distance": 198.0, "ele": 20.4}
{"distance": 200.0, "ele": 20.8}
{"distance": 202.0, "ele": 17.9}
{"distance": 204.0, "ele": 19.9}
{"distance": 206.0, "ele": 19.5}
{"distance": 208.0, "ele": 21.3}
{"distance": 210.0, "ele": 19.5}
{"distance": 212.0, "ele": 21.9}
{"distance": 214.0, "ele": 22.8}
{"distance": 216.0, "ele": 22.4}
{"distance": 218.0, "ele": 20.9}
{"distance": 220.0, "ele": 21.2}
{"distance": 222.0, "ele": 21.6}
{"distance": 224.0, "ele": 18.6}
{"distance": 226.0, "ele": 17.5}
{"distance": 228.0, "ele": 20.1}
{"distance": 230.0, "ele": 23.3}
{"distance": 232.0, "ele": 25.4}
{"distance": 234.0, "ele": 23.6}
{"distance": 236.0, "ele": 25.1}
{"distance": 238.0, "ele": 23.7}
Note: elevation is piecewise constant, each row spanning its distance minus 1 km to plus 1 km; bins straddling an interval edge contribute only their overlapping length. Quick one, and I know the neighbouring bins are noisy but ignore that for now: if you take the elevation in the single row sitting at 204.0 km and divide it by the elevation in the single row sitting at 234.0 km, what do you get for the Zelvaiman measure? 0.84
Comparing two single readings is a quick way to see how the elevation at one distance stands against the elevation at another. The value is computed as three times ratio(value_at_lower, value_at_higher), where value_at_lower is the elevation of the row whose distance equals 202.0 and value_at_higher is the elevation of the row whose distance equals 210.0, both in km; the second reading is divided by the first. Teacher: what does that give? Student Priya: 3.27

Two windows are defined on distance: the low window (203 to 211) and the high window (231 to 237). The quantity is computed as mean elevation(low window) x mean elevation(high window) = 495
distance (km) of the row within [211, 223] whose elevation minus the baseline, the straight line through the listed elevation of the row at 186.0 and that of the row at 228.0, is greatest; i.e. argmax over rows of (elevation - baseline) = 214.0 km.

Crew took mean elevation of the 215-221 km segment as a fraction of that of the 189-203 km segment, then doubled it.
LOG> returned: 2.10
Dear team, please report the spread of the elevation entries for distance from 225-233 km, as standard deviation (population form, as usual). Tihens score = 3.0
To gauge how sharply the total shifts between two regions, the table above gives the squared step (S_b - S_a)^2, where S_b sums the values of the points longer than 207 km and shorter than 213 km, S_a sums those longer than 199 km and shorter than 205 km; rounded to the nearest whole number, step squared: 17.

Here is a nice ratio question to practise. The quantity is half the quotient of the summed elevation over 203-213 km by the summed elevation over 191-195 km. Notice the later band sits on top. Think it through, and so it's 1.2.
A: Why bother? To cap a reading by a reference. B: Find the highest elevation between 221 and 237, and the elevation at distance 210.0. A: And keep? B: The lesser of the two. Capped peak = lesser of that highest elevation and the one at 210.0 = 19.5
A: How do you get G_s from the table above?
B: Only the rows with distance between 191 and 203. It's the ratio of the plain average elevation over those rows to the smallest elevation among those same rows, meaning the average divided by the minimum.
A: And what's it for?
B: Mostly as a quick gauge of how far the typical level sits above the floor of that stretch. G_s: 1.14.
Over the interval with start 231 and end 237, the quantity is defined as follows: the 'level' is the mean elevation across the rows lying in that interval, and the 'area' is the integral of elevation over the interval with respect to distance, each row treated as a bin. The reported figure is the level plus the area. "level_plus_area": 173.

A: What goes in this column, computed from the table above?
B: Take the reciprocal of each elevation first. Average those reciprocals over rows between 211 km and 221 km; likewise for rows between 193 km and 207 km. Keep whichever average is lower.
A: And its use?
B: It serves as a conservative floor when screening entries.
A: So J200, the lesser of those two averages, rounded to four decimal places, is 0.0458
